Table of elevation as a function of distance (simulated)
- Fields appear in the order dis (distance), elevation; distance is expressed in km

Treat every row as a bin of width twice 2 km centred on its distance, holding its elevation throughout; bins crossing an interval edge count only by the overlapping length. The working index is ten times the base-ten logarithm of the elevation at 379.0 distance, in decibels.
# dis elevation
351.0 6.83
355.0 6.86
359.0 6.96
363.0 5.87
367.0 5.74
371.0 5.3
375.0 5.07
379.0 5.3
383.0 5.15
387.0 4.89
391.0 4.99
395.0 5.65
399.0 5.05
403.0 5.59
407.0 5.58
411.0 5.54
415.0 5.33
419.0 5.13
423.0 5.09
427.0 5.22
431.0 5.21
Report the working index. 7.2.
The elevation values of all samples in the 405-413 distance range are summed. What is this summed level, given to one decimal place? 11.1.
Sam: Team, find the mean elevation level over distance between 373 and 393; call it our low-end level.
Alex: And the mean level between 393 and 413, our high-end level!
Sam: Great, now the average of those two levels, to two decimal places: 5.28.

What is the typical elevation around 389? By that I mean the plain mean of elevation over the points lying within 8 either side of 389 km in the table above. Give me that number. 5.17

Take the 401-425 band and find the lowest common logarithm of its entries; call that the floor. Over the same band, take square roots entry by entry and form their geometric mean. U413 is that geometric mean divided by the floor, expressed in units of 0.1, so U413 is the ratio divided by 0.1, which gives 32.8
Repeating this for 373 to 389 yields 32.8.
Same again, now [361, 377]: 33.2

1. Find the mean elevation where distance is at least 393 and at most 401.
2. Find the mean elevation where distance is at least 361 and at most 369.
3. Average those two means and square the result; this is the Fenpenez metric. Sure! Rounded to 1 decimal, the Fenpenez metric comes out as 31.1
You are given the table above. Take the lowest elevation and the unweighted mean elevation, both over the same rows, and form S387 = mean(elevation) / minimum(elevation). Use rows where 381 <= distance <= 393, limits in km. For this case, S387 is 1.025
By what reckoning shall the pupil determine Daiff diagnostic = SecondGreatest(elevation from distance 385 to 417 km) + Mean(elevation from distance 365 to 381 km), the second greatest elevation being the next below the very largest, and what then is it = 10.9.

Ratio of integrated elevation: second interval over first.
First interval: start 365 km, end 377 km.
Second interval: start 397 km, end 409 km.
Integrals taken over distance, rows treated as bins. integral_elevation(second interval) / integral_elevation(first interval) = 1.01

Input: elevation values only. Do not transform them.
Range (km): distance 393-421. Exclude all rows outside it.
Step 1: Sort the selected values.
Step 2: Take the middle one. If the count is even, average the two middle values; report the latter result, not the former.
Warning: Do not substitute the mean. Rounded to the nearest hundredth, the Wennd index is 5.54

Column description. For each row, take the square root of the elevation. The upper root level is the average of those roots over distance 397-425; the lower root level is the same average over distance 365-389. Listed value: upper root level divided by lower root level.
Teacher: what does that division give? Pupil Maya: 1.01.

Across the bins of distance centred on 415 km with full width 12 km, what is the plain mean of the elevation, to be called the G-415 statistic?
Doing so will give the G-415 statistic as 5.3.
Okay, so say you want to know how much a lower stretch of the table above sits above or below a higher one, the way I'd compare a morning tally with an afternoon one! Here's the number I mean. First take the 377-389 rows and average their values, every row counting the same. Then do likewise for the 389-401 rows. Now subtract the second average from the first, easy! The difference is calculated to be -0.12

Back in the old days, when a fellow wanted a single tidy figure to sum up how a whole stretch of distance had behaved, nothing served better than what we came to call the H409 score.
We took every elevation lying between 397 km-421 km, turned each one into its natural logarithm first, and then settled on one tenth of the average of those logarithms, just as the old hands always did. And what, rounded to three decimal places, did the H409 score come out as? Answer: 0.168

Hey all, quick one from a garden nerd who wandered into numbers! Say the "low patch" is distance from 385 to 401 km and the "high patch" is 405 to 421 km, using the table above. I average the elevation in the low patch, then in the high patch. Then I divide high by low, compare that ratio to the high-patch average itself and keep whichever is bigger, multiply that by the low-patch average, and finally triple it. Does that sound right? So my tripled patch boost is 83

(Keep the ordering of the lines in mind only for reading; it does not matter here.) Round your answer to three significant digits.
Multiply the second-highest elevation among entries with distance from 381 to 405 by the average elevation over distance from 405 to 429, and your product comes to 29.7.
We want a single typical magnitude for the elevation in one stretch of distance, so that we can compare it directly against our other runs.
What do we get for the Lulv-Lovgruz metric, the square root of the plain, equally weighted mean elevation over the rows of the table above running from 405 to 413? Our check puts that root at 2.36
